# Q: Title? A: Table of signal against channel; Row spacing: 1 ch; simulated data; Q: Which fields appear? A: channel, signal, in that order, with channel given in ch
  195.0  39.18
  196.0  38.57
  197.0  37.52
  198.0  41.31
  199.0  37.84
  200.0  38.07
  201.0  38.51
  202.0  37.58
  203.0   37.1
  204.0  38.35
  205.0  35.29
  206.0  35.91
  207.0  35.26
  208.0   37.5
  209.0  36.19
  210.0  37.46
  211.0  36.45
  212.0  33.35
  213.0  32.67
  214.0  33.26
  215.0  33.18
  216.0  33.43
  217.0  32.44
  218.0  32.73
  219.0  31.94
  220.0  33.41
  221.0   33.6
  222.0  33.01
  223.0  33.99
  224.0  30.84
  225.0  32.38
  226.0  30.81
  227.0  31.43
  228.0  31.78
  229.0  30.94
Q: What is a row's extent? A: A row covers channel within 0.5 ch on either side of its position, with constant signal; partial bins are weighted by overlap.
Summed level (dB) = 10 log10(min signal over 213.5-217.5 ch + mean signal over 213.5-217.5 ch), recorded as 18.2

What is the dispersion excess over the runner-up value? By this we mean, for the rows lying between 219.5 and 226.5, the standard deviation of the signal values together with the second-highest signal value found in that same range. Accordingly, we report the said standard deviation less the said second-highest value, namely -32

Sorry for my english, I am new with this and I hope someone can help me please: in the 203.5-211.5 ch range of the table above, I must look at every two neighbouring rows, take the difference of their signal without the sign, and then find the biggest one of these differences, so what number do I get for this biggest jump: 3.1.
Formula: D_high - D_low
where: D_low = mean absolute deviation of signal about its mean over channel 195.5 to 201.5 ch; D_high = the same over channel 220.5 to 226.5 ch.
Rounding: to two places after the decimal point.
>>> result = 0.20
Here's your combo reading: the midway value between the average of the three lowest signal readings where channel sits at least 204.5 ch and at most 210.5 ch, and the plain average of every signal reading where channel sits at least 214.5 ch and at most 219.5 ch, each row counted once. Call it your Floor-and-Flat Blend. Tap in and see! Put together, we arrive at 34.1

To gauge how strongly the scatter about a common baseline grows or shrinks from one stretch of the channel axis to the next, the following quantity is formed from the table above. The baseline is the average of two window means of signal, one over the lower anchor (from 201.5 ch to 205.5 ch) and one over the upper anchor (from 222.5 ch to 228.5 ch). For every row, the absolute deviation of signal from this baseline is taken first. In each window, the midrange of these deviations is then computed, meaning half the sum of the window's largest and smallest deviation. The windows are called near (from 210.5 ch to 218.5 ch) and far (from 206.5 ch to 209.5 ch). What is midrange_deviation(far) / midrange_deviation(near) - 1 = 0.24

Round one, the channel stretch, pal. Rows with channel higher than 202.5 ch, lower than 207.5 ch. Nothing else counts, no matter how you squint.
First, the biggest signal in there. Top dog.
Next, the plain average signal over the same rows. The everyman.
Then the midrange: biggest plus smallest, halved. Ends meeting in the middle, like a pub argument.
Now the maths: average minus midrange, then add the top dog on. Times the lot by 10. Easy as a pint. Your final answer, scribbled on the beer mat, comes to 379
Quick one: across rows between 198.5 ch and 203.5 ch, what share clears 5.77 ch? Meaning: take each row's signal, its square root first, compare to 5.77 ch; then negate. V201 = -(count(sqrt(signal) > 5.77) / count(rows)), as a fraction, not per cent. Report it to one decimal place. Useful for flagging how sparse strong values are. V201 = -1.0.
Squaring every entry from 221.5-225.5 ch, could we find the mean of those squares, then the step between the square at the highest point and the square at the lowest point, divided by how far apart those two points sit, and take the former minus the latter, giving 1075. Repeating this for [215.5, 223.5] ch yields 1089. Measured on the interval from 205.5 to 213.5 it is 1302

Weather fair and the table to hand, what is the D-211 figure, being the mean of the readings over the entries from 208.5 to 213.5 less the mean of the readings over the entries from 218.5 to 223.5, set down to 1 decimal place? 2.0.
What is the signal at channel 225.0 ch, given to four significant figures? 32.38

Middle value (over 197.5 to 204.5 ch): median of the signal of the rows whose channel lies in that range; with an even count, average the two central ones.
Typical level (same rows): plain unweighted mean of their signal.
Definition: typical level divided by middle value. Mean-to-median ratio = 1.01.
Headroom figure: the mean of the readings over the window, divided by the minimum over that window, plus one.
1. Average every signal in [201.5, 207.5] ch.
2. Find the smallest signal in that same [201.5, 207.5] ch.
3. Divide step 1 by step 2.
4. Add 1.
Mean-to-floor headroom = 2.04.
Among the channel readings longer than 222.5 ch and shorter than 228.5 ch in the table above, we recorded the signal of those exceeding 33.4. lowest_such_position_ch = 223.0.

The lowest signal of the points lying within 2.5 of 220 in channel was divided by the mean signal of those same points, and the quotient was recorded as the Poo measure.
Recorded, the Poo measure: 0.970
